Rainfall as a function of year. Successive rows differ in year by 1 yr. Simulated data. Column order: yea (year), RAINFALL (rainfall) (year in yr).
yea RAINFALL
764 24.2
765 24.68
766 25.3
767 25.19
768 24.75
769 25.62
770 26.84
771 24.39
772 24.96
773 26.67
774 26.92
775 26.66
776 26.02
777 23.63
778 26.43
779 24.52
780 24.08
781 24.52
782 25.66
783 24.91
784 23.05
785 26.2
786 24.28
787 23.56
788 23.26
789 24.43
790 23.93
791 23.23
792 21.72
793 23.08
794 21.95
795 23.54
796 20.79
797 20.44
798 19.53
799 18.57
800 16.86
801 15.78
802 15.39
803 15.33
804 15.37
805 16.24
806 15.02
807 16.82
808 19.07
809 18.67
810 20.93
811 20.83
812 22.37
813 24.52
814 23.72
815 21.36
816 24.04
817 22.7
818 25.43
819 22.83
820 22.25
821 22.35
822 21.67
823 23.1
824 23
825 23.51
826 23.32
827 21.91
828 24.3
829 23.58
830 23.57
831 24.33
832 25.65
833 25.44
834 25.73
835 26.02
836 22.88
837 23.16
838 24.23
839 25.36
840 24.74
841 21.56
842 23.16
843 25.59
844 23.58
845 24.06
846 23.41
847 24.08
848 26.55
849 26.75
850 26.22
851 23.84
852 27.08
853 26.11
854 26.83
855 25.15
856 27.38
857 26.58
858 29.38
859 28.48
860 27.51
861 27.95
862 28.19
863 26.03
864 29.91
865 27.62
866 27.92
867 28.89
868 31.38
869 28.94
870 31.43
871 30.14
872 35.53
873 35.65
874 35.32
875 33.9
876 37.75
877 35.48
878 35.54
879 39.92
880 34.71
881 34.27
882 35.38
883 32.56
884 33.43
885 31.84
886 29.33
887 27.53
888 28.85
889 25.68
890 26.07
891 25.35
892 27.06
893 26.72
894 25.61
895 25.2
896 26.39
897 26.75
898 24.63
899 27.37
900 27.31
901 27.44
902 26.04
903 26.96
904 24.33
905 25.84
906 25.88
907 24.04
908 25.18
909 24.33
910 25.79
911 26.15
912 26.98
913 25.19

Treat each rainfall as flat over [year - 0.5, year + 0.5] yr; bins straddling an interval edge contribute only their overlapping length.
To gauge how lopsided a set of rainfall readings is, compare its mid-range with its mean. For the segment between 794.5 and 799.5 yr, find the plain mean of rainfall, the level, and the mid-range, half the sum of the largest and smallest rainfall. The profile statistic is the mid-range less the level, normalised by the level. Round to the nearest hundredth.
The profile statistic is 0.02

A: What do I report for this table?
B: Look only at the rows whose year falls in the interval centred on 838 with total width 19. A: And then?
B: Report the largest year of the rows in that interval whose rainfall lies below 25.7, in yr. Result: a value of 847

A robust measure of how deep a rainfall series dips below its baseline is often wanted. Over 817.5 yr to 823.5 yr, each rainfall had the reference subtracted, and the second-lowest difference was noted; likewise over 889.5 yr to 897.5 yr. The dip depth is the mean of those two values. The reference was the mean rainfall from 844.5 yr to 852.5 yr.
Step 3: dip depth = -1.4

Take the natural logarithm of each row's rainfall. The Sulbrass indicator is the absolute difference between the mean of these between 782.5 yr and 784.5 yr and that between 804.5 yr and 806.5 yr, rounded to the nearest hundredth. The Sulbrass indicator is 0.43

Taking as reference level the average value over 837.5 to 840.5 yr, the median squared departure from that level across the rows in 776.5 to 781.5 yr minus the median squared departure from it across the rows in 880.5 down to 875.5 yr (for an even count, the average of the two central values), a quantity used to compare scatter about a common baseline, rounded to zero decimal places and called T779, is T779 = -115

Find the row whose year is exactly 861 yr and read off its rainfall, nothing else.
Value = 27.95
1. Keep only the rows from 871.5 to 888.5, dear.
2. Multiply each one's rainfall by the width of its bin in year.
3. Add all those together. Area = 577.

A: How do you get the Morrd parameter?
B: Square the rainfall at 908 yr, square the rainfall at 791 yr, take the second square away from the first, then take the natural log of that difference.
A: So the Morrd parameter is 4.55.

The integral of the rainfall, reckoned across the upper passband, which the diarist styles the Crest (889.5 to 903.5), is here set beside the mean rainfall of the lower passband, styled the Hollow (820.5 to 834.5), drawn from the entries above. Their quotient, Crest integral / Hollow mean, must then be 15.6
